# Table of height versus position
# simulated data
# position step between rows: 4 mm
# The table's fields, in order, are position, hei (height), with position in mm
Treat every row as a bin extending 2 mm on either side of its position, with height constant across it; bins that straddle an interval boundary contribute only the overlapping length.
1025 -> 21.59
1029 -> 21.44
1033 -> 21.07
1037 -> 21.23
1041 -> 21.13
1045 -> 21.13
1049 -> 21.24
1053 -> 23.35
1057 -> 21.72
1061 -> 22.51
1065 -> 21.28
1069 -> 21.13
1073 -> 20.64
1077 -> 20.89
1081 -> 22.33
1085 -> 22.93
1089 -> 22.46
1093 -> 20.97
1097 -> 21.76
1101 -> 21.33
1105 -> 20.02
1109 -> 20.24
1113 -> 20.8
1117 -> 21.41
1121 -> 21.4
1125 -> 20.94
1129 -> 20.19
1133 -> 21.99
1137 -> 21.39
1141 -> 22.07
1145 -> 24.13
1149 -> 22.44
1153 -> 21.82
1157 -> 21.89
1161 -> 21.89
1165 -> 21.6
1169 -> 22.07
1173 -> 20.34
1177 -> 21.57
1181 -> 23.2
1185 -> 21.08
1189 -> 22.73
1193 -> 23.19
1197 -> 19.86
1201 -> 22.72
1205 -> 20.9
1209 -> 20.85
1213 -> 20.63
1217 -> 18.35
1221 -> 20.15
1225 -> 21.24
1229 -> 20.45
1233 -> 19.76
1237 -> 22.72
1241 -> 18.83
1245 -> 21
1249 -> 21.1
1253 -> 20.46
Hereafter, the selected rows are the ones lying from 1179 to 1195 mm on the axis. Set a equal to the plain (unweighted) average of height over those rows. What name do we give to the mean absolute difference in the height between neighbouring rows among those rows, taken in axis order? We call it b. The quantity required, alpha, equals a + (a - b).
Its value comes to 43.7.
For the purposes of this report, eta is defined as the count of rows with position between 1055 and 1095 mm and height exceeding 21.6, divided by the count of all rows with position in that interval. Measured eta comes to 0.50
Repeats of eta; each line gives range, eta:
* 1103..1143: 0.20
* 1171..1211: 0.40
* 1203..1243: 0.10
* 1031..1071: 0.30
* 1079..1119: 0.40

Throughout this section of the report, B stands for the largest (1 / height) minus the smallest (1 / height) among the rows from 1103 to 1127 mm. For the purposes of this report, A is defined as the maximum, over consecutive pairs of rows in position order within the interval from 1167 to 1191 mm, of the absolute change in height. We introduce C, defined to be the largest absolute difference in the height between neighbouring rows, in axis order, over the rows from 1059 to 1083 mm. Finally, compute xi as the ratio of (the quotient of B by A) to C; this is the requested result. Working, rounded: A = 2.1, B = 0.0032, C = 1.4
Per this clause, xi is 0.0011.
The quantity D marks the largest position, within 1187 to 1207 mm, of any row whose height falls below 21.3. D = 1205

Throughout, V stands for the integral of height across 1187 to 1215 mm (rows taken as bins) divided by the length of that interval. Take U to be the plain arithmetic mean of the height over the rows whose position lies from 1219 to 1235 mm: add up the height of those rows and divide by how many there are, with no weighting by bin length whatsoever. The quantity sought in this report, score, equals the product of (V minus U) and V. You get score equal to 25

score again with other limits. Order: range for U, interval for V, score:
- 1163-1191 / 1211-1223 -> -41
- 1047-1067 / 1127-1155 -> 0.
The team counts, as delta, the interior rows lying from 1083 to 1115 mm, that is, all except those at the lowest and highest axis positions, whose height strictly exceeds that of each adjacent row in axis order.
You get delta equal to 1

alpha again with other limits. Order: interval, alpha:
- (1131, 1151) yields 43.6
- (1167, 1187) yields 41.6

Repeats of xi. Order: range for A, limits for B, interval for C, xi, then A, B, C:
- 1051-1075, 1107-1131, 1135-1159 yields 0.0008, 1.6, 0.0028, 2.1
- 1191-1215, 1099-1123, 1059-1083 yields 0.0007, 3.3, 0.0032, 1.4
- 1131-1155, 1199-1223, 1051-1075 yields 0.0031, 2.1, 0.0105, 1.6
